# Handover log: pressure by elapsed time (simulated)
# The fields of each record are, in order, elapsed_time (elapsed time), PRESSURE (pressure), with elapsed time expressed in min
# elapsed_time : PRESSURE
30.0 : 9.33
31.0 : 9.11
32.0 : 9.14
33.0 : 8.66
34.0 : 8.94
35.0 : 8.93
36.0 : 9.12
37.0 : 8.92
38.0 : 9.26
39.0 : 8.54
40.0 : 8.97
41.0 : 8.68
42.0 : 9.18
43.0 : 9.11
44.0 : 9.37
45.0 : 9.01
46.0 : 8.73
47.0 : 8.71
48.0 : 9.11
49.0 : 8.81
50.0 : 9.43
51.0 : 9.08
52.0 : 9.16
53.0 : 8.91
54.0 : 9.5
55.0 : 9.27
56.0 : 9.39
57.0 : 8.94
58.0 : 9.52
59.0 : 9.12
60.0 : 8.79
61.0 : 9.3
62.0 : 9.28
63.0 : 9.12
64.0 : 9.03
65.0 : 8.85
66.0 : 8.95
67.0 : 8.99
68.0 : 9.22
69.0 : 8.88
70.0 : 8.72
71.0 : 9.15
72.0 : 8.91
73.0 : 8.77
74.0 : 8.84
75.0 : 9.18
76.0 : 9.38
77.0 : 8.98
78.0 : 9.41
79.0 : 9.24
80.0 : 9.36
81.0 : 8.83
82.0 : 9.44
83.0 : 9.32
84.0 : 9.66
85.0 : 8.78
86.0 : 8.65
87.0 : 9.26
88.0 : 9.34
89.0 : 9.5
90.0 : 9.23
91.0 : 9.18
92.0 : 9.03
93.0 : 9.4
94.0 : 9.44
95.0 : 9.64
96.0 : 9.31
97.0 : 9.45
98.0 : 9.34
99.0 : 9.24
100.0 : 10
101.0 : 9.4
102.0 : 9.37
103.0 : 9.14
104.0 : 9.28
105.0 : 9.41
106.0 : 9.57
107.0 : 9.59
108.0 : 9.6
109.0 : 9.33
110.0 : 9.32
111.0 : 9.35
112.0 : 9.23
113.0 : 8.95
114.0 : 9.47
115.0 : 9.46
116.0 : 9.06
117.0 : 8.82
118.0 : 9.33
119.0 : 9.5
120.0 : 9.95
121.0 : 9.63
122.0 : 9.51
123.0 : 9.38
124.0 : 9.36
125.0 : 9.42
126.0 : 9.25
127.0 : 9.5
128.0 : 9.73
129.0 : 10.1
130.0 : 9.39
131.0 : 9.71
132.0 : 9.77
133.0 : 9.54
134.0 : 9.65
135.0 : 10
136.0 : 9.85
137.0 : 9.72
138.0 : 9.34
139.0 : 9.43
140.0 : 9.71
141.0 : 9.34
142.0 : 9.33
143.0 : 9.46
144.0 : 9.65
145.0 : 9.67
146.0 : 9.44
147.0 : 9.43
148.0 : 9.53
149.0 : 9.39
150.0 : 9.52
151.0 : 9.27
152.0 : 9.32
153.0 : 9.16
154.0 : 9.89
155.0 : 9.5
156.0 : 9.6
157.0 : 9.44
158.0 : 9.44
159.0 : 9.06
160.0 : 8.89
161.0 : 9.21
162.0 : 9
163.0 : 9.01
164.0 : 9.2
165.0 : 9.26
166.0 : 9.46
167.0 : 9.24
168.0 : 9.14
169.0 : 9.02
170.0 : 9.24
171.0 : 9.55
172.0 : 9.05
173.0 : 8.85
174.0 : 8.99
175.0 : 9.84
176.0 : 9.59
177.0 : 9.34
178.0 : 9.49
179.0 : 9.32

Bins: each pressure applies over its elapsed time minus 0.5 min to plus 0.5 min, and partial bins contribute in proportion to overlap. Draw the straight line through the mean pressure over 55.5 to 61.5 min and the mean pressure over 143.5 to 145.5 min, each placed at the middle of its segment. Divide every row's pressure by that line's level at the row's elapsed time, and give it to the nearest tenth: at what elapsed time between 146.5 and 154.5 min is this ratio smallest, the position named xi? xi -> 153.0 min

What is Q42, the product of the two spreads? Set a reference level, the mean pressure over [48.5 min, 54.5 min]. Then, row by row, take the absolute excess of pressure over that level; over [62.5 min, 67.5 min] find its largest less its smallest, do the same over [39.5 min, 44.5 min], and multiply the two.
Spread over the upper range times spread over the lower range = 0.12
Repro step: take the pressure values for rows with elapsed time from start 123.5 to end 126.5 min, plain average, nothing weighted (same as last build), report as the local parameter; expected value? 9.34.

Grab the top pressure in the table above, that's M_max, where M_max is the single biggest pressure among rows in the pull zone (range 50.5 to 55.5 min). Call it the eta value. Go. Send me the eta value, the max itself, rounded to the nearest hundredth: 9.50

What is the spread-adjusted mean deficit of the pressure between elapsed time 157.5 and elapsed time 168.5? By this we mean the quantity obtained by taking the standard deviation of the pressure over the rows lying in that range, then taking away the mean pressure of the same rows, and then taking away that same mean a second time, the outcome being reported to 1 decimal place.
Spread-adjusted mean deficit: -18.2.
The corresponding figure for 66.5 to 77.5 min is -17.8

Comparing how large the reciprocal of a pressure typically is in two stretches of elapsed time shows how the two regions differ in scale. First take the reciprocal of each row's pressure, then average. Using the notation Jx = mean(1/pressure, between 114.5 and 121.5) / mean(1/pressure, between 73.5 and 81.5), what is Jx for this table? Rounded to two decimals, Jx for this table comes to 0.98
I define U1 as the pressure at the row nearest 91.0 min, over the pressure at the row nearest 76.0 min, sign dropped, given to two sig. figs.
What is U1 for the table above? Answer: 0.98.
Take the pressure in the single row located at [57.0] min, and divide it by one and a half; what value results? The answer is 5.96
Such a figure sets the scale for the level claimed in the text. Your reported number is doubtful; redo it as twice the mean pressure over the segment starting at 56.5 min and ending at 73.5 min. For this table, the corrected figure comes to 18.1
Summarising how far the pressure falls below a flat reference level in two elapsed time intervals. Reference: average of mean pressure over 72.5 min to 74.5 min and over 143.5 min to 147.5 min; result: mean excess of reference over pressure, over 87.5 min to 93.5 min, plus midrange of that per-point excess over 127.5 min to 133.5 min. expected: -0.7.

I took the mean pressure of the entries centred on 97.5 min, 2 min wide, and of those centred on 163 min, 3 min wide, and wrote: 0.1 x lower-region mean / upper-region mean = 0.104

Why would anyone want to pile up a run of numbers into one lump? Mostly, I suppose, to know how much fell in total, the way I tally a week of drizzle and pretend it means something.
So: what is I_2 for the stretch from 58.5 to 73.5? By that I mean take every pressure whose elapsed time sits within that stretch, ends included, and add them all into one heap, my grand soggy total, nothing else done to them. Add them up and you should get 135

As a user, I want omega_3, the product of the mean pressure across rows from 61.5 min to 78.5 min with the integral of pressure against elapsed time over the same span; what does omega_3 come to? 1389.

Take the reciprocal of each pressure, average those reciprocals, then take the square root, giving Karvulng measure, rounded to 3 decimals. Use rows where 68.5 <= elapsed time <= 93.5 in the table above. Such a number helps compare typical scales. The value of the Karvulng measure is 0.331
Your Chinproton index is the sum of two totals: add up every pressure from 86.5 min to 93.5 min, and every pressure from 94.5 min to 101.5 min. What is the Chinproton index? 131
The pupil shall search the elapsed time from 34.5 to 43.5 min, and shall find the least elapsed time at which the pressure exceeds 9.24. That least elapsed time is 38.0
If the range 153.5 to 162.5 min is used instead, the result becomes 154.0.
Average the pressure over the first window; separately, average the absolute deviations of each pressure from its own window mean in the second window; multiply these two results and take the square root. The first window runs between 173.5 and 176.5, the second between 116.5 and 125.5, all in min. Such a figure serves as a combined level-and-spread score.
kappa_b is 1.34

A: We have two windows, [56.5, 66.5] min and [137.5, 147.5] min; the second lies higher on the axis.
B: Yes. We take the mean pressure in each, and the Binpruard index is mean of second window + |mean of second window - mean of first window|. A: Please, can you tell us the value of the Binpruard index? 9.9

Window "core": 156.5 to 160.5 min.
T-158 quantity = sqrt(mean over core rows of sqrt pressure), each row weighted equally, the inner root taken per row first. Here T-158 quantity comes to 1.74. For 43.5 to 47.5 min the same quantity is 1.73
